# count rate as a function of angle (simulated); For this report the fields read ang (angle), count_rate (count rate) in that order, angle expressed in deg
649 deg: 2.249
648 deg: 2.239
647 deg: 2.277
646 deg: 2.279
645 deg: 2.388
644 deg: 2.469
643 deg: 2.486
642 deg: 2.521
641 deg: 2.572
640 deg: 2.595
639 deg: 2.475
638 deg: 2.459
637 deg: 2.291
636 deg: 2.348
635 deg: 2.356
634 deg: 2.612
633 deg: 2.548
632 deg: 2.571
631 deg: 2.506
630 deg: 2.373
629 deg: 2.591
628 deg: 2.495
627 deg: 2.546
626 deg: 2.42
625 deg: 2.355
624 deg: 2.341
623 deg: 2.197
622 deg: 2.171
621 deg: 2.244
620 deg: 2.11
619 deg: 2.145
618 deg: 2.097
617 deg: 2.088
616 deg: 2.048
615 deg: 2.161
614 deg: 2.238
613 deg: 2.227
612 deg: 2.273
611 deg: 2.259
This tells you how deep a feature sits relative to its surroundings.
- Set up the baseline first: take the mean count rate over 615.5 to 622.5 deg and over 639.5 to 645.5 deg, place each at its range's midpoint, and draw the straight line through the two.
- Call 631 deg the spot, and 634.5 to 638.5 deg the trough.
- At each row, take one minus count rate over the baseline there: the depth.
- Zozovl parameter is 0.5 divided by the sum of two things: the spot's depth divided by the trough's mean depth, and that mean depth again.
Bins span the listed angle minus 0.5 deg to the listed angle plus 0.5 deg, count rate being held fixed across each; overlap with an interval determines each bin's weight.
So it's -0.12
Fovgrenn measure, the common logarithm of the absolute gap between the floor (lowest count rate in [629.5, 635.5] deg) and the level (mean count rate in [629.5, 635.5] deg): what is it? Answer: -0.86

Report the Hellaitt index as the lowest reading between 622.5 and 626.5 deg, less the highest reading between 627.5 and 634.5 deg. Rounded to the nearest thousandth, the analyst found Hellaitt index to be -0.415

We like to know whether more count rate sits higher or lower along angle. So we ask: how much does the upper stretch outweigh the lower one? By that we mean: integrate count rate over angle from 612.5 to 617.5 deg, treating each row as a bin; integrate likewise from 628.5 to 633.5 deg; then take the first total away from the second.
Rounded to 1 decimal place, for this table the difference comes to 1.8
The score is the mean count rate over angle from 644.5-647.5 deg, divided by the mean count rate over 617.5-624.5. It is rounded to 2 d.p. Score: 1.06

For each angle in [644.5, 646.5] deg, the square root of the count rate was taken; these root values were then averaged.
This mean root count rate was 1.53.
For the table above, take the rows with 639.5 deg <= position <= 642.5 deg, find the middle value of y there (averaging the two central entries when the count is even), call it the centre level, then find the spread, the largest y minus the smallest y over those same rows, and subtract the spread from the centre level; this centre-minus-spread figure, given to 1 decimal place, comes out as 2.5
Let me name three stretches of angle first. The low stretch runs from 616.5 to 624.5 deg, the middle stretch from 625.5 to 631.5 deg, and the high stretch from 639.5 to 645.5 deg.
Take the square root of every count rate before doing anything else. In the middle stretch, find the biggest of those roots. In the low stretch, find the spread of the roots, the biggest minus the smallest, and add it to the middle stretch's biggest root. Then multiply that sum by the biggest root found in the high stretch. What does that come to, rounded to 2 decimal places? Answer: 2.73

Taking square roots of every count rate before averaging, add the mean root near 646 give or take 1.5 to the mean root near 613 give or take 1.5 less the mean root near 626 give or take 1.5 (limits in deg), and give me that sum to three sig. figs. 1.46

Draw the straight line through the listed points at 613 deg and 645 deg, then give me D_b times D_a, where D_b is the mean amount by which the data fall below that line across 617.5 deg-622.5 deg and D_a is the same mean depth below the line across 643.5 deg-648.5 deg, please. 0.007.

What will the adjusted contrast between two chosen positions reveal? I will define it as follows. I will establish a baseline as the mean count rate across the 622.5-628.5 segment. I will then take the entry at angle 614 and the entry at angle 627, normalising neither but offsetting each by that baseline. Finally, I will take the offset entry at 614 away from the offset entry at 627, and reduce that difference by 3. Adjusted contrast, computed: -2.69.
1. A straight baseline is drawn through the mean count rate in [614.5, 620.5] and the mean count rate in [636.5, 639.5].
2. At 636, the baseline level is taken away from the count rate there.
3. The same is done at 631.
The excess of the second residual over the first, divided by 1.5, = 0.15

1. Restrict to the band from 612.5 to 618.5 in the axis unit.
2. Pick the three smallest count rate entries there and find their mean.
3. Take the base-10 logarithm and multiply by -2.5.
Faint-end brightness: -0.794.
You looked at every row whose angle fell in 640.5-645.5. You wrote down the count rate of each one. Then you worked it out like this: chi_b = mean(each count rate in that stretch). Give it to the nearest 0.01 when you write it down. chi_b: 2.49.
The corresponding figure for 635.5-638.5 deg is 2.37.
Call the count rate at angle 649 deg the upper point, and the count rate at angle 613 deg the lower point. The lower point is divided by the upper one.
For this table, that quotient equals 0.99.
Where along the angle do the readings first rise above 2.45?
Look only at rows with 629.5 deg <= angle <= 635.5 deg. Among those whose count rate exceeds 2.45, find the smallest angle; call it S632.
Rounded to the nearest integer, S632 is 631 deg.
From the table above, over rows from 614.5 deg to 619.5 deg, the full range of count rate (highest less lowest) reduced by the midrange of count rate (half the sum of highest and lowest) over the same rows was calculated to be -2.0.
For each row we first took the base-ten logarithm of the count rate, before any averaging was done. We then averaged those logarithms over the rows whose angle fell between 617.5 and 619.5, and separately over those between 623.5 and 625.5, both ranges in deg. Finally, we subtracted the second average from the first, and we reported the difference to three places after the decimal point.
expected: -0.044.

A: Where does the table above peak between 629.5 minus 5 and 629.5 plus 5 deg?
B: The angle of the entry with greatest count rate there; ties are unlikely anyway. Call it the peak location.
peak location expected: 634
